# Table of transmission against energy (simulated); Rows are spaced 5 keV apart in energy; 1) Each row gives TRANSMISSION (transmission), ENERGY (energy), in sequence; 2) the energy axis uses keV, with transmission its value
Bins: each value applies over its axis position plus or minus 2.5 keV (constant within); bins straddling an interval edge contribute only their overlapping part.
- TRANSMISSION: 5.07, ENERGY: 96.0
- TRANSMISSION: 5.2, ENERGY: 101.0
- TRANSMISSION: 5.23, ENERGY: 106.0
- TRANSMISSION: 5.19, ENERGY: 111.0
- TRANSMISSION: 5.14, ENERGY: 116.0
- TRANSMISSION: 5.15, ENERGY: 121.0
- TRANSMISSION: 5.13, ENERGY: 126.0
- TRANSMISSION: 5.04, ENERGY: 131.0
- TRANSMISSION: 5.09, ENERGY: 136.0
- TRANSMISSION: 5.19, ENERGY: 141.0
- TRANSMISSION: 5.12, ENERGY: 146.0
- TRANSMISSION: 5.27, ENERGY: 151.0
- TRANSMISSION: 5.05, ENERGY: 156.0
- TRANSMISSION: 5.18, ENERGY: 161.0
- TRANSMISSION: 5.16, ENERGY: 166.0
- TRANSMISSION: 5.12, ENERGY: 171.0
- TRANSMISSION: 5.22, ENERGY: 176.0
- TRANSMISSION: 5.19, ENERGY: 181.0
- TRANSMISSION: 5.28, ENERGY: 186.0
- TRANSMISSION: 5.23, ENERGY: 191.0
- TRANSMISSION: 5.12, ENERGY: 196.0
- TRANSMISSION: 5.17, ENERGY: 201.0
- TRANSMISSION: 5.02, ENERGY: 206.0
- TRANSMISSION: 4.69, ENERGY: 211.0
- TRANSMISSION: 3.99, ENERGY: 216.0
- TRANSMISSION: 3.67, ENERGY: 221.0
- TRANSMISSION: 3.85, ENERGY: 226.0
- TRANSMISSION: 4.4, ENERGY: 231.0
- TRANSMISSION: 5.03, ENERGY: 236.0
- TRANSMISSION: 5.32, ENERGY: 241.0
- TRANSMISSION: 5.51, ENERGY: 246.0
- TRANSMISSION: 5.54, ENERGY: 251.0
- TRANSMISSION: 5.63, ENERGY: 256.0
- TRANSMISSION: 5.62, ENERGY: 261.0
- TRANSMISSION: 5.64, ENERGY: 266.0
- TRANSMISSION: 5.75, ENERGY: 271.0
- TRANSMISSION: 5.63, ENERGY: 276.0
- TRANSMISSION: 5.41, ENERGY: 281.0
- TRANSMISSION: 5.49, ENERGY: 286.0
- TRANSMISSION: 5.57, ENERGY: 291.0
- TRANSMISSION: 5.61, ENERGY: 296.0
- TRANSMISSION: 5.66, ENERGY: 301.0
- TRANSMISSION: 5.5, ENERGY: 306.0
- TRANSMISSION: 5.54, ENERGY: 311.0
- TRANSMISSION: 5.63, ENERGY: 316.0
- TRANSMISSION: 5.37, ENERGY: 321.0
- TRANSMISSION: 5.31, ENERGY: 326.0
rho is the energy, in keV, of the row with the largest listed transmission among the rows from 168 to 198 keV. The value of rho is 186.0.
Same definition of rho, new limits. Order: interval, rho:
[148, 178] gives 151.0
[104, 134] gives 106.0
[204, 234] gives 206.0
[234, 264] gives 256.0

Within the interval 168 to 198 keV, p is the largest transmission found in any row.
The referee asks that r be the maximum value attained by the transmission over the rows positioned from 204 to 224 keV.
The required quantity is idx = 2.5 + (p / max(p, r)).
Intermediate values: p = 5.28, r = 5.02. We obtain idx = 3.50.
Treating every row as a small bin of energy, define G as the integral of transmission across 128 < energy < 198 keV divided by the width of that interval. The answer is 5.16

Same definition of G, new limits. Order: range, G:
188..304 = 5.16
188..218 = 4.89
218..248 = 4.60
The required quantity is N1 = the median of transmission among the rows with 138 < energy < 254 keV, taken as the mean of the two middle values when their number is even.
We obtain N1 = 5.16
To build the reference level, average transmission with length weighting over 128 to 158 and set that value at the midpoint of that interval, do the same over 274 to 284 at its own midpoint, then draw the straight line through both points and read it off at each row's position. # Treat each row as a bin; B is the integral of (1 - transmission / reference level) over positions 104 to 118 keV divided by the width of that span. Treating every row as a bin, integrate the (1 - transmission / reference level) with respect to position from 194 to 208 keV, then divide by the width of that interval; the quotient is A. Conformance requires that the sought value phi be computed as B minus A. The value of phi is -0.06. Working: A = 0.04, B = -0.030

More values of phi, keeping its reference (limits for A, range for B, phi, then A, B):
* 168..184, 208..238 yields 0.19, 0.01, 0.202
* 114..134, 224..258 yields 0.07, -0.01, 0.066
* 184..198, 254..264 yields -0.04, 0.01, -0.031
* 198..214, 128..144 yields -0.07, 0.07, 0.000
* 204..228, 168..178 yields -0.20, 0.21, 0.009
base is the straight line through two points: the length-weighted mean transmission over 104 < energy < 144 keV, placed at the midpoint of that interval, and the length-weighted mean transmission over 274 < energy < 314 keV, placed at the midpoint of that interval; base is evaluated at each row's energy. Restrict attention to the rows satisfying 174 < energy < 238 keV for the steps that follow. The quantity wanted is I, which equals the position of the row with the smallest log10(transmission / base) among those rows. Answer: 221.0 keV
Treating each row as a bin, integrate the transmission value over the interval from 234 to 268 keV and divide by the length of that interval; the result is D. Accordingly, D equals 5.5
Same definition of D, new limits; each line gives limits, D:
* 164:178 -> 5.2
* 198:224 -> 4.5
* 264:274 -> 5.7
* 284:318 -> 5.6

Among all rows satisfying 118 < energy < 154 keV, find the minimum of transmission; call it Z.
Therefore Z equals 5.04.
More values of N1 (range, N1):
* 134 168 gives 5.16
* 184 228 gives 5.02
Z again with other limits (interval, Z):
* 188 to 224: 3.67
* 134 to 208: 5.02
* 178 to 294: 3.67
